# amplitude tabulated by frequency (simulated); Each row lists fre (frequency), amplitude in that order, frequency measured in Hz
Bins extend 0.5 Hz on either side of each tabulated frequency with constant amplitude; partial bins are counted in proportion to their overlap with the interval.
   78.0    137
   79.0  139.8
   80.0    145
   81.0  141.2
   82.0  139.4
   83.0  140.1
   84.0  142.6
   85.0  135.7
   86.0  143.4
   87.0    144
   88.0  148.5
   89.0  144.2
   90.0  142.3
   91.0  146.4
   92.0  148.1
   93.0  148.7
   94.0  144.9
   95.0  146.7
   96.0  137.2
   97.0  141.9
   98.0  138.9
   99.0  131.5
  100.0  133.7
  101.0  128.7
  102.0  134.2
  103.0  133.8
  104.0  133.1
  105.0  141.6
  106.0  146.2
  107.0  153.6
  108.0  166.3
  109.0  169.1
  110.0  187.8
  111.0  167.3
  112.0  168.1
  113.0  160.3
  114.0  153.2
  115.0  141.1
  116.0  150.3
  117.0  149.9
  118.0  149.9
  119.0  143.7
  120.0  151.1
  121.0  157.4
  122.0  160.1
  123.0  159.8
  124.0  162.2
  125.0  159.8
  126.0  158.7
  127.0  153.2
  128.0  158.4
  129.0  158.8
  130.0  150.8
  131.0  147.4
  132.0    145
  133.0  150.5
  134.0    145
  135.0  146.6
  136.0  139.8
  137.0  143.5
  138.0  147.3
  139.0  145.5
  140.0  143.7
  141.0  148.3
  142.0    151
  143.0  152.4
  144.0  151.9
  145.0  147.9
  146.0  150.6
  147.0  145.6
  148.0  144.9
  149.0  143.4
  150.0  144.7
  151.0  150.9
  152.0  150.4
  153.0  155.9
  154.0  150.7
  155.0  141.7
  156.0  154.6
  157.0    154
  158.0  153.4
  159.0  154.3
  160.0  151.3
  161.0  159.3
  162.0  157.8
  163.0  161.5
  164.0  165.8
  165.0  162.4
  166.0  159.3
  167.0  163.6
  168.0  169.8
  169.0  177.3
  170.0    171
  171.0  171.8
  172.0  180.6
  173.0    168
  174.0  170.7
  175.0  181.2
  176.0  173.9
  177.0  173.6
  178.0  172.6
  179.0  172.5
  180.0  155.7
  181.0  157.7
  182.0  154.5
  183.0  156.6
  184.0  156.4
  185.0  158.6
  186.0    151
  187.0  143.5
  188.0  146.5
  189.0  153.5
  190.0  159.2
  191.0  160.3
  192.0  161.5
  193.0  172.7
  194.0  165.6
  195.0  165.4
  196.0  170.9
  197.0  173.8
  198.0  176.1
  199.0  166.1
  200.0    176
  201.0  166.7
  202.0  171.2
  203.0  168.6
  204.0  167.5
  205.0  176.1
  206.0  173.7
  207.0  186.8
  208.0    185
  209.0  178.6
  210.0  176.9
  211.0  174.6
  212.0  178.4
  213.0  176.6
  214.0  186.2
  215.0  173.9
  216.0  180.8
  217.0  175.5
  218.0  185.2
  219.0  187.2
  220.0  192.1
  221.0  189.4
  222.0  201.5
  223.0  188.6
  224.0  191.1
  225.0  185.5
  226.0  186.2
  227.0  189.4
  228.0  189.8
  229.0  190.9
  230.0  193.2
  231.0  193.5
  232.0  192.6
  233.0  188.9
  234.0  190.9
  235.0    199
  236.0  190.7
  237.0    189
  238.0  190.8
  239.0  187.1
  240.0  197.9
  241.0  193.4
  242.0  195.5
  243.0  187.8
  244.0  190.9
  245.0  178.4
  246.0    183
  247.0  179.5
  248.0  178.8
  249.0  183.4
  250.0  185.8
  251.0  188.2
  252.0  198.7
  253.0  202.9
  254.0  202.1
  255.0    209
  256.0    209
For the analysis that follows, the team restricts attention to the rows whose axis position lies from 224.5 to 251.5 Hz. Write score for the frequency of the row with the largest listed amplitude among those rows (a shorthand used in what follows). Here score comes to 235.0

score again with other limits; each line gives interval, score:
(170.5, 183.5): 175.0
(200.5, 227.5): 222.0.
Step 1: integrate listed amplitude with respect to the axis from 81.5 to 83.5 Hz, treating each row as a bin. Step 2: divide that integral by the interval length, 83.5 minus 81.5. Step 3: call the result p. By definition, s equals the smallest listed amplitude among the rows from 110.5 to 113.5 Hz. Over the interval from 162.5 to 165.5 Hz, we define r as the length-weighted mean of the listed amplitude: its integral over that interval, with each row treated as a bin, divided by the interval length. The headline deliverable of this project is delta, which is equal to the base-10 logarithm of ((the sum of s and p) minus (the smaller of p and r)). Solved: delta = 2.20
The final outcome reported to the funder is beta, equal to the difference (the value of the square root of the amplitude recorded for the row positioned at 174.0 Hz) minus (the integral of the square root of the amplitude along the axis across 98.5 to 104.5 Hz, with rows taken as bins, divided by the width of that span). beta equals 1.55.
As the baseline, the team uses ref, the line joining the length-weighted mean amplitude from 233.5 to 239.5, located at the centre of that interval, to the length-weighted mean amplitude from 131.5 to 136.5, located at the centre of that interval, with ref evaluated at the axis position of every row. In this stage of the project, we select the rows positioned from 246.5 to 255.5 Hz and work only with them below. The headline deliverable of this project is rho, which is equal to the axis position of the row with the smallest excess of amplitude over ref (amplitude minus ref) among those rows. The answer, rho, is 248.0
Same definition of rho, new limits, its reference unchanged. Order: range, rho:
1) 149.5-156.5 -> 155.0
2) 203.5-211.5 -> 204.0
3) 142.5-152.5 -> 149.0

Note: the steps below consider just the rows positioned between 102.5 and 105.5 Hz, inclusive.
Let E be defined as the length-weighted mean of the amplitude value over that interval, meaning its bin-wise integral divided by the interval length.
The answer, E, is 136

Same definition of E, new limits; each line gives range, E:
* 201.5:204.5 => 169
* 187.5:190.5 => 153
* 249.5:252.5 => 191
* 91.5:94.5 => 147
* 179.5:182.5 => 156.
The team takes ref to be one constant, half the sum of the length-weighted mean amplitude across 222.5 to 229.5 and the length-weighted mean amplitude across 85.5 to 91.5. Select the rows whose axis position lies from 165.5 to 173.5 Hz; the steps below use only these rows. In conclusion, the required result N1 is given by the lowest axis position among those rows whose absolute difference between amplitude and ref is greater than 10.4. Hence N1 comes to 169.0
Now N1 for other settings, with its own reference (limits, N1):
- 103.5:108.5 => 104.0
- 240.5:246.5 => 241.0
